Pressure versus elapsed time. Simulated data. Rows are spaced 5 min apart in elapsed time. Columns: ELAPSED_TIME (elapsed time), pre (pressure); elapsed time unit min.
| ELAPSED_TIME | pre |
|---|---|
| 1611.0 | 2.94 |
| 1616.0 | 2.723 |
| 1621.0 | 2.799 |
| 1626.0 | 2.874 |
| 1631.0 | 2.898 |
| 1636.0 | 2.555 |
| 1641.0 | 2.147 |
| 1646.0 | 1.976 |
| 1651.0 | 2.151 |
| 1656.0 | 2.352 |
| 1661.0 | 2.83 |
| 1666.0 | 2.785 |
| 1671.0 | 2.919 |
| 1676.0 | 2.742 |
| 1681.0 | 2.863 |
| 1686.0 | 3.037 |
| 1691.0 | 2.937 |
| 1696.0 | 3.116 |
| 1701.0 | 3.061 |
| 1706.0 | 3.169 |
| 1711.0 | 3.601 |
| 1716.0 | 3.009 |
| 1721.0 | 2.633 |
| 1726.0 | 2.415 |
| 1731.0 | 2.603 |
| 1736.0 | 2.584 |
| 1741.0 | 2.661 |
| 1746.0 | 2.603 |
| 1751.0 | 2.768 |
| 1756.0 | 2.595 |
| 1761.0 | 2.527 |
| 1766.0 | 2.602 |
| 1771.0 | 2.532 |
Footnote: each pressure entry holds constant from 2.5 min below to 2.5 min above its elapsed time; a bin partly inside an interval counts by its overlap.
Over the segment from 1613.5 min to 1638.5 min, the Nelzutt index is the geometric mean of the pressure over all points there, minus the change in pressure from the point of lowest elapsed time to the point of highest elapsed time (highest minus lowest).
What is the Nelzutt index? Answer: 2.93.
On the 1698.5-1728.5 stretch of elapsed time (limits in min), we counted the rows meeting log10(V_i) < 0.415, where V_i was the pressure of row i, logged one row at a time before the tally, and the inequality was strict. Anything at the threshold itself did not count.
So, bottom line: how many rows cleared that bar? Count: 1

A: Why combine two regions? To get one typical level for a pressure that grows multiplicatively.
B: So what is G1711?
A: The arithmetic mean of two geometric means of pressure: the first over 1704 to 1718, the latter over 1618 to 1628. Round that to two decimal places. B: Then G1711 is 3.04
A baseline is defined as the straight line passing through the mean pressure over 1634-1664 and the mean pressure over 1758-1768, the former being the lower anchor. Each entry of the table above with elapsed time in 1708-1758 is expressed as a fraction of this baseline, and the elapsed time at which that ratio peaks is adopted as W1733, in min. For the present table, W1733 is 1711.0 min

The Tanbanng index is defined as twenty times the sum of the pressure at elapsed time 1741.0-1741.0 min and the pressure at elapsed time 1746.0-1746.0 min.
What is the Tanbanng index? 105.3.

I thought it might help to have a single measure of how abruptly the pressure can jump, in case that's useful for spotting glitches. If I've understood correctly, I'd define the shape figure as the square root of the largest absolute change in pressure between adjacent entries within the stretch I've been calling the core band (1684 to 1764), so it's 0.77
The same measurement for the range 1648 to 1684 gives 0.69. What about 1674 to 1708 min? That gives 0.42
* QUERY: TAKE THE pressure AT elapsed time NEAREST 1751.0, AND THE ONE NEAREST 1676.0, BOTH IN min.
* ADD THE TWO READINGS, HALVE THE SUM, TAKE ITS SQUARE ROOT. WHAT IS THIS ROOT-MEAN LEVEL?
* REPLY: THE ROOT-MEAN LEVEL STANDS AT 1.66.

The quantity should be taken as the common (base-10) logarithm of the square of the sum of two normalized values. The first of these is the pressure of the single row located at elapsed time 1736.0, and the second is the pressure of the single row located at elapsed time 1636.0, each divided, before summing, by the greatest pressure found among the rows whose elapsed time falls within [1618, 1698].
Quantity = 0.43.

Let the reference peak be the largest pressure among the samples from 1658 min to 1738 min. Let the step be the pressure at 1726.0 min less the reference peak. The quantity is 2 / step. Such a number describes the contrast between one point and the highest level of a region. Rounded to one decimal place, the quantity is -1.7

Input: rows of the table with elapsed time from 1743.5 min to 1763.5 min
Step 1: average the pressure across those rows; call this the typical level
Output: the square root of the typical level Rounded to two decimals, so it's 1.62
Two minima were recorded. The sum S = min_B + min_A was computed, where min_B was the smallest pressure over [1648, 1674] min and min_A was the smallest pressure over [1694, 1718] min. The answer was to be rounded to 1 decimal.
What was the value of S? 5.2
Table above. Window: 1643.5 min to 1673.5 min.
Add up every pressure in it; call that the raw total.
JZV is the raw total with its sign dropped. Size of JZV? 15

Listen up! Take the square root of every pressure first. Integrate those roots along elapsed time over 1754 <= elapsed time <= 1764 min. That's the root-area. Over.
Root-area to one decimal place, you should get 16.0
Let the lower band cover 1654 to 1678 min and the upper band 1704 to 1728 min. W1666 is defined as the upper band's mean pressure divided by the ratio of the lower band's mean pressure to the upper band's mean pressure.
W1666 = 3.23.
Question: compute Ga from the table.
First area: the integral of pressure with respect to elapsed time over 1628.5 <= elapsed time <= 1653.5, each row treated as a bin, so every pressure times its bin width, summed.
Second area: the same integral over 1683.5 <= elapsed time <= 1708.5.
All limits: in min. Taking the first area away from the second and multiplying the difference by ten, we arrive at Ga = 180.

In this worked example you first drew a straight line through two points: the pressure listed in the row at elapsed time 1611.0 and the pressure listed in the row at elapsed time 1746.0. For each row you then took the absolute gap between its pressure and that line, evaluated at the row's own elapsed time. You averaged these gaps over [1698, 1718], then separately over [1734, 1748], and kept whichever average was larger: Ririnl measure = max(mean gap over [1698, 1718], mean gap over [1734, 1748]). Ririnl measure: 0.51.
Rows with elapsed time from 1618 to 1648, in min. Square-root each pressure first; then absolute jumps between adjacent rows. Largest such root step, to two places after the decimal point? 0.13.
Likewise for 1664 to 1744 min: 0.16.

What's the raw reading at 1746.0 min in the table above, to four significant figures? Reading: 2.603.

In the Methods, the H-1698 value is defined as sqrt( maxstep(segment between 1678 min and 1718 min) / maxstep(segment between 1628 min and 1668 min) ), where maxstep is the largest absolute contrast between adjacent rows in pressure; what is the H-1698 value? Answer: 1.11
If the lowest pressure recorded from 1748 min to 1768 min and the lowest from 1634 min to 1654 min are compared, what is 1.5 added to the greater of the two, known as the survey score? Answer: 4.03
